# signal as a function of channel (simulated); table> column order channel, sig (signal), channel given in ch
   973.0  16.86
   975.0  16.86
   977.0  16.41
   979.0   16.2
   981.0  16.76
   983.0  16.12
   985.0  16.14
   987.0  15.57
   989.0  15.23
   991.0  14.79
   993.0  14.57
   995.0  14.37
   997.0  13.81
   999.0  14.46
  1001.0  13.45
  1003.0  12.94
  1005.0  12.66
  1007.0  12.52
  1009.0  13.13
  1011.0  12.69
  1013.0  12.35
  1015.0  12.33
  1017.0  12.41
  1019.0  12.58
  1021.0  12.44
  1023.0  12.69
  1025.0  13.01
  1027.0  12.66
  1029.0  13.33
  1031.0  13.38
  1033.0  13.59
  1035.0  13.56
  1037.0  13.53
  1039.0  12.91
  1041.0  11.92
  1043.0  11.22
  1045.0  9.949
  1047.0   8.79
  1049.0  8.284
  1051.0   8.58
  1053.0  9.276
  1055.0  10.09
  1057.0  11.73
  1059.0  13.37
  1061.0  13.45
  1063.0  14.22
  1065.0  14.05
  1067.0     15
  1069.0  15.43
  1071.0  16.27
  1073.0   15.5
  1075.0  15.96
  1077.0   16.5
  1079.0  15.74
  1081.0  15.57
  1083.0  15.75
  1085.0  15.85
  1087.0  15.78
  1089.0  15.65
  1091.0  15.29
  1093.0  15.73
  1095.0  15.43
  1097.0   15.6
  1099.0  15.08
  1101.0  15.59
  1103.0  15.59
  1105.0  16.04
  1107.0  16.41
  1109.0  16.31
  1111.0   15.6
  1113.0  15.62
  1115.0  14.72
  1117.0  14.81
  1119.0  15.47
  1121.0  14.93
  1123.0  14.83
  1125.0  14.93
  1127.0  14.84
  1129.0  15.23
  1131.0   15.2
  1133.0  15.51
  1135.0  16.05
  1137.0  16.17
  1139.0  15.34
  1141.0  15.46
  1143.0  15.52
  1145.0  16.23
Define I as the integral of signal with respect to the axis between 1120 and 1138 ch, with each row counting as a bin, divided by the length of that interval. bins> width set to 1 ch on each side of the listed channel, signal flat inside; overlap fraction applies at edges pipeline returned 15.3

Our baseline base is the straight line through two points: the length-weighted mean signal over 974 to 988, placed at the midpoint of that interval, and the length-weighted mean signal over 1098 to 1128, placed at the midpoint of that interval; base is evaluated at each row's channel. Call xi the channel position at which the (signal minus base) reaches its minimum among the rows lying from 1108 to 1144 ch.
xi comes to 1115.0 ch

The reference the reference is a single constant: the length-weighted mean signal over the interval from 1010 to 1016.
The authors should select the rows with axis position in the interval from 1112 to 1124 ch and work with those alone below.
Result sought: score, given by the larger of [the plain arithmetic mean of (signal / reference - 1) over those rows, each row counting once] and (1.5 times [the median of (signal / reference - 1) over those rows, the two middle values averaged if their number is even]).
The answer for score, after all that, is 0.29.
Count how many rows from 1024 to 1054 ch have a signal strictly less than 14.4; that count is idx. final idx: 15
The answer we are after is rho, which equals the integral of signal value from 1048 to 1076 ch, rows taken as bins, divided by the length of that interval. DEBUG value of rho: 12.9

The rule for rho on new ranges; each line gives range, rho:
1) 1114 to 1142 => 15.2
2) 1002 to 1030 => 12.7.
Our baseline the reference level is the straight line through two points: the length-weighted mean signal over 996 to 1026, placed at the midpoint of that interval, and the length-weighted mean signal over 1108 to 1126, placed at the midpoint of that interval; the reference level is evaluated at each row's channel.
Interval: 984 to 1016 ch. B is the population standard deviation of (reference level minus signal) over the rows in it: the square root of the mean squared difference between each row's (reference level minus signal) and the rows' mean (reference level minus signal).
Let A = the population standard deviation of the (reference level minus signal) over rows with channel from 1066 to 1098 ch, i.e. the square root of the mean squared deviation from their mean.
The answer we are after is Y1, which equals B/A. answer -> 3.3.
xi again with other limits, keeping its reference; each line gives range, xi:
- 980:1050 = 1049.0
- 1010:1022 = 1015.0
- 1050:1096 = 1051.0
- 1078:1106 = 1099.0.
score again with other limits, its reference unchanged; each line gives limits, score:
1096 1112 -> 0.38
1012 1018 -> -0.01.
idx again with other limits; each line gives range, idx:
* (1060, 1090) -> 3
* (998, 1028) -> 14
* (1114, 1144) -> 0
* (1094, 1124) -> 0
